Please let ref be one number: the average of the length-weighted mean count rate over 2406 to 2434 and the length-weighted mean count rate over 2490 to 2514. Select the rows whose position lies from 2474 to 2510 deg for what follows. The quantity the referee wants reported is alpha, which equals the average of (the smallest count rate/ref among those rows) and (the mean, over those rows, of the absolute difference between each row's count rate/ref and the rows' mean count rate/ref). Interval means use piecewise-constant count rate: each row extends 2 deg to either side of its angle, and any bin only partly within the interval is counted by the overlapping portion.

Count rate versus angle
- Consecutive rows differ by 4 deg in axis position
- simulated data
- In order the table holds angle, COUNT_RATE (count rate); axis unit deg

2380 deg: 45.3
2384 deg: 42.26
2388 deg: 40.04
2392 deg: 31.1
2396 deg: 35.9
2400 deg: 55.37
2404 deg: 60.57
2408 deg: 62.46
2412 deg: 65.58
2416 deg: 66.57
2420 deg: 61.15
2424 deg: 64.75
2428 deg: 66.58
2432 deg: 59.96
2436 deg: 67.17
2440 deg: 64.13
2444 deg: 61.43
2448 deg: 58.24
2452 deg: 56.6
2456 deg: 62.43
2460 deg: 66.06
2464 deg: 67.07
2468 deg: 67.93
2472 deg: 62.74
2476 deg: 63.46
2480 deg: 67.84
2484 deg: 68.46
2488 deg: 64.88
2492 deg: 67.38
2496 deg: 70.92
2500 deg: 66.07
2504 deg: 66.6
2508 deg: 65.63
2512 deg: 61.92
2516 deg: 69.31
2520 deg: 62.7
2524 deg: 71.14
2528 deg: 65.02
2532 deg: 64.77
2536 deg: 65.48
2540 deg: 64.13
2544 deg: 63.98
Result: 0.50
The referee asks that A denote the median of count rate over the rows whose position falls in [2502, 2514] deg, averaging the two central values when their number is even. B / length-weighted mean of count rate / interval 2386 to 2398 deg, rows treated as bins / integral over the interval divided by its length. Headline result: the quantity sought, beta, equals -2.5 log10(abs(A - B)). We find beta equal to -3.7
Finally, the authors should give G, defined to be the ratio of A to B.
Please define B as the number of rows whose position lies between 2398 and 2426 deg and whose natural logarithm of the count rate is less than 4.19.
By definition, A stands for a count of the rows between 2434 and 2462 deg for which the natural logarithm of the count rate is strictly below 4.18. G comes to 0.83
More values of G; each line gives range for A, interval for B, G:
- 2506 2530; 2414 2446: 0.60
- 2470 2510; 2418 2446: 0.60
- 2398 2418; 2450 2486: 0.75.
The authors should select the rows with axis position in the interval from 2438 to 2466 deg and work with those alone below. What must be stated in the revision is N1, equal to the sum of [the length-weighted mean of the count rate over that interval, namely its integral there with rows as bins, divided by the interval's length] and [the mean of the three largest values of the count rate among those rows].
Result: 128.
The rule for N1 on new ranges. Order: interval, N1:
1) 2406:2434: 130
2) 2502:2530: 135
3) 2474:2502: 136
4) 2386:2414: 113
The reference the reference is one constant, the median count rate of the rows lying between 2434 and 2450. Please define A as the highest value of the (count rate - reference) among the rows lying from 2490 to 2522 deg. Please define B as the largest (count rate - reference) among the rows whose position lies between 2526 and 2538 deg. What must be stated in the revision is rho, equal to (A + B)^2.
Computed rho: 118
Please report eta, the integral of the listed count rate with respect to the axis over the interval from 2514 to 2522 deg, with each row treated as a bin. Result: 528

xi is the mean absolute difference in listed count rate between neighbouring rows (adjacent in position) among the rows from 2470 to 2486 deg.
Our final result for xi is 1.9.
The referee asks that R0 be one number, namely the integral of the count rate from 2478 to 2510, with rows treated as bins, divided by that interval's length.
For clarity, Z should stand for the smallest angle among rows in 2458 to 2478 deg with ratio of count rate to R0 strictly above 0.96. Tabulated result 2460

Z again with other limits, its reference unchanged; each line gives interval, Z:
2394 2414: 2412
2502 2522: 2504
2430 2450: 2436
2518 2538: 2524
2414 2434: 2416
